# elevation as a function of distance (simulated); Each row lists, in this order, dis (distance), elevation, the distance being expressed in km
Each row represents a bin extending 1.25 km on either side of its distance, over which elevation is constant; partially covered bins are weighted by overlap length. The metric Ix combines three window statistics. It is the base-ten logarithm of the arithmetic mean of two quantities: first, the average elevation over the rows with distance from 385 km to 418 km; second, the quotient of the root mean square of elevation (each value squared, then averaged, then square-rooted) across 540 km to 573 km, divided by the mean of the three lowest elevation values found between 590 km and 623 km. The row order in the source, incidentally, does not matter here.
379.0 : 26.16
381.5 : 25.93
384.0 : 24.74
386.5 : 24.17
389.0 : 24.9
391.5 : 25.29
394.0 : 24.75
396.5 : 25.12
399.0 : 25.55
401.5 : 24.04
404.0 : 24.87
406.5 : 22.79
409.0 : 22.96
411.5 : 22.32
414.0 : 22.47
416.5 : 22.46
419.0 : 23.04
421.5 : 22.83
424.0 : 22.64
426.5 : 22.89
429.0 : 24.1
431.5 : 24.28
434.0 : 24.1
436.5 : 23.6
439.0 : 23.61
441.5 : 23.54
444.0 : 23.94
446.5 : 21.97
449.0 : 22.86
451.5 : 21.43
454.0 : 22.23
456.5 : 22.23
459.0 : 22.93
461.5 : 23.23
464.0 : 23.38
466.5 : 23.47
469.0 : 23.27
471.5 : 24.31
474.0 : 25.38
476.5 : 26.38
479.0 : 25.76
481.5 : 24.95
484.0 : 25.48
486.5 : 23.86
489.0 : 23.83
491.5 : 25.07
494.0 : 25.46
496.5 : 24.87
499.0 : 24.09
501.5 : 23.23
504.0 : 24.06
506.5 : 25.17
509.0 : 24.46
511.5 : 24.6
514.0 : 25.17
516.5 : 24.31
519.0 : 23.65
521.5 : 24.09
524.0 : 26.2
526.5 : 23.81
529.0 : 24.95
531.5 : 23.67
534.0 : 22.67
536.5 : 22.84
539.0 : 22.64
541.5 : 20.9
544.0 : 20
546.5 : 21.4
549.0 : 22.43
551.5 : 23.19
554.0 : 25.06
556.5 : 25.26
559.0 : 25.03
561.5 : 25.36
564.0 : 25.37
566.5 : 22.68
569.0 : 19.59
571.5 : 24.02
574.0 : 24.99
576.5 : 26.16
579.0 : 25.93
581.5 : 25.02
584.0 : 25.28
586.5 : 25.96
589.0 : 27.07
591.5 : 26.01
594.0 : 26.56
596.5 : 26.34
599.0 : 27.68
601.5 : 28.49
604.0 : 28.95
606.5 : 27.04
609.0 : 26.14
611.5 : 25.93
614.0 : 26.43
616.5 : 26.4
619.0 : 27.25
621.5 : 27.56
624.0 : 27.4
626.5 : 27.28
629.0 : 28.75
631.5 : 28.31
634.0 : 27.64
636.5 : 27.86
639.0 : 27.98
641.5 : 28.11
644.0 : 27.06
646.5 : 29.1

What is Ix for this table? 1.095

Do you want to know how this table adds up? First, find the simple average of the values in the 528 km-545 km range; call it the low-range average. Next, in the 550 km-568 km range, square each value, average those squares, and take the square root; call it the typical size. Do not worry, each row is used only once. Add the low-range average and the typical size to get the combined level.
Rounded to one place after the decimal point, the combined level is 47.1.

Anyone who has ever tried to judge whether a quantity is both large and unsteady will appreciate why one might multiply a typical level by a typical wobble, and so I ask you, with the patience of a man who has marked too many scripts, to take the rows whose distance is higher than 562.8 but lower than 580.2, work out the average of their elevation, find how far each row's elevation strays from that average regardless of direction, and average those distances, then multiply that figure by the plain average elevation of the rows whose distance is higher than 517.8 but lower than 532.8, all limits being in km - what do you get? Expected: 42.0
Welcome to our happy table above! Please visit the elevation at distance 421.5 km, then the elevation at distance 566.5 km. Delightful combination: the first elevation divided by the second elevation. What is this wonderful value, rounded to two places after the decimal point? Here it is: 1.01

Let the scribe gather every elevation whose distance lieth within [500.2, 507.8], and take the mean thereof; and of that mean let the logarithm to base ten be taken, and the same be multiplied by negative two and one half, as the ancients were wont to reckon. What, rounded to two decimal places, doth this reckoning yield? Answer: -3.46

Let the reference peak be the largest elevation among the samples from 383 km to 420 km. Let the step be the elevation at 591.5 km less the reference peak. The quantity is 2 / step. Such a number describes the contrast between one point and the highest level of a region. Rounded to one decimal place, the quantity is 4.3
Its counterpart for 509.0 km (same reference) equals -1.8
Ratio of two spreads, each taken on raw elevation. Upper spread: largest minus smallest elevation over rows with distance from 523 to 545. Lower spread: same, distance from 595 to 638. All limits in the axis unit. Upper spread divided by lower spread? 2.1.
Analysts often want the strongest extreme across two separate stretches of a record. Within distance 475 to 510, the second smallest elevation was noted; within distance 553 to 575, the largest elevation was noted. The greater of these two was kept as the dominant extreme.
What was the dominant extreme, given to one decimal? 25.4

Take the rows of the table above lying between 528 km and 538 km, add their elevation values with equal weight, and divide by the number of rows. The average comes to 23.5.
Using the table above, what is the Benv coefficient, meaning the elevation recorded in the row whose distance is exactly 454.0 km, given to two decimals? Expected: 22.23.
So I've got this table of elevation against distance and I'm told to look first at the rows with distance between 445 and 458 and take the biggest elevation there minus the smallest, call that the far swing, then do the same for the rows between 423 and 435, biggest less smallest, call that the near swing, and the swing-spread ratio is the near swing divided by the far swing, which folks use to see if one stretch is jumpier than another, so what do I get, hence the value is 1.1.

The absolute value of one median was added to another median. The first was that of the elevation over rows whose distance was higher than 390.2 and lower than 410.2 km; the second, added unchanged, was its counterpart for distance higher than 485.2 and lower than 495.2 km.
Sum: 49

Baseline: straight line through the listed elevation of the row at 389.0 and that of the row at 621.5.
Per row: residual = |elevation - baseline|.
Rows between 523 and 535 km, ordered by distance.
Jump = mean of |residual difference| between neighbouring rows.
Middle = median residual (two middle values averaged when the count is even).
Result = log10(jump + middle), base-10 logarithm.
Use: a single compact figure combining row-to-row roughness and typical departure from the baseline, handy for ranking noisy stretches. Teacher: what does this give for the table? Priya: 0.62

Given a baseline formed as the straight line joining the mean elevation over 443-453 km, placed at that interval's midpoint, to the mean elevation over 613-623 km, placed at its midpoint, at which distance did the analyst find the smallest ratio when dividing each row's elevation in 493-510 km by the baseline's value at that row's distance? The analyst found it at 501.5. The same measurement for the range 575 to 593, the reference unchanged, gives 581.5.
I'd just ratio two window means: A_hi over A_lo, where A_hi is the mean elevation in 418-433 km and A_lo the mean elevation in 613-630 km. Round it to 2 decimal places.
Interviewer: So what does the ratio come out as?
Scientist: 0.85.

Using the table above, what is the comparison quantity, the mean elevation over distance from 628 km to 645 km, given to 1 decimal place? 28.0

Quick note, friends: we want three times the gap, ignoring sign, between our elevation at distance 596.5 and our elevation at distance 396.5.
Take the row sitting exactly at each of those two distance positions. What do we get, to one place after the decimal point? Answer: 3.7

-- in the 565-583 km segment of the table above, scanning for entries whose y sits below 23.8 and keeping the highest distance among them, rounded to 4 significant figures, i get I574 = 569.0 km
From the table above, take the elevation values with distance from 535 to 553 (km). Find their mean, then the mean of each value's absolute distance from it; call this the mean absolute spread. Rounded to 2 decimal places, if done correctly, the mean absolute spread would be 0.98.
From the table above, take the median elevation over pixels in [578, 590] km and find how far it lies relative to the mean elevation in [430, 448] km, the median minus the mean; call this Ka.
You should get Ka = 2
